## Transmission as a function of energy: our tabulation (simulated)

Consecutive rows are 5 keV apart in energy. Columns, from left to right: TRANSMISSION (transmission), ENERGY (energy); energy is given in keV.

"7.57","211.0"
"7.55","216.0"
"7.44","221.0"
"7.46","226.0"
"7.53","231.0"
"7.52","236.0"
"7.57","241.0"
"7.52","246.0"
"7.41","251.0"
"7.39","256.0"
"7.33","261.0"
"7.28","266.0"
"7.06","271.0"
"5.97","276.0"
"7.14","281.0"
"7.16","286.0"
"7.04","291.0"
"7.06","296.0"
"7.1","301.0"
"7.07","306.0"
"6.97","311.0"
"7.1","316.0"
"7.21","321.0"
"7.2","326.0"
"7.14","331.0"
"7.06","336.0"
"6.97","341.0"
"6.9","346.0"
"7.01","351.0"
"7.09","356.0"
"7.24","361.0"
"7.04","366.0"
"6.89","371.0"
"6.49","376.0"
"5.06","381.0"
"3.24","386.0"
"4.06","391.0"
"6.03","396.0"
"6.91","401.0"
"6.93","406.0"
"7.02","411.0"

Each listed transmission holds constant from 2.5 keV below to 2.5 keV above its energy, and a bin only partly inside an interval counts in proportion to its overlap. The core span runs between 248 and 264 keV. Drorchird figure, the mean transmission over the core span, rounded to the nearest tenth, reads 7.4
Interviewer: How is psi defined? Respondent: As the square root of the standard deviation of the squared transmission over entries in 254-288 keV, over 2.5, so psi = 1.0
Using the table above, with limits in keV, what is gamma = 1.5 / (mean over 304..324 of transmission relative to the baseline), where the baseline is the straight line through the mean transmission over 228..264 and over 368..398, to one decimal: 2.2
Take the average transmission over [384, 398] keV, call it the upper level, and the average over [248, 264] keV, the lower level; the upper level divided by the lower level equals 0.60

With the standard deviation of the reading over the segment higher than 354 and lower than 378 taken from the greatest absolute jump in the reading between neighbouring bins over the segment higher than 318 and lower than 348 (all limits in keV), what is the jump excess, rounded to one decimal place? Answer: -0.2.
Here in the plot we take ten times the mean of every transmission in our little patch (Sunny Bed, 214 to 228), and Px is 75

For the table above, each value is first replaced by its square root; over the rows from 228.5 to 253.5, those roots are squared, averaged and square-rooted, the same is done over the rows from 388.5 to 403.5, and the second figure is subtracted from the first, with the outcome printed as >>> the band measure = 0.36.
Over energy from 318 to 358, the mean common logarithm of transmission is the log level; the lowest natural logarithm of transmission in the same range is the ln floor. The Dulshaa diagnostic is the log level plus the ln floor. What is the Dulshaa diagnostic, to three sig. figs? 2.78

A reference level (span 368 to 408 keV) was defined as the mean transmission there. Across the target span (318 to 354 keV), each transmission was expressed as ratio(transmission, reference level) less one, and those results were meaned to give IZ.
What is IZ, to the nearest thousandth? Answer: 0.240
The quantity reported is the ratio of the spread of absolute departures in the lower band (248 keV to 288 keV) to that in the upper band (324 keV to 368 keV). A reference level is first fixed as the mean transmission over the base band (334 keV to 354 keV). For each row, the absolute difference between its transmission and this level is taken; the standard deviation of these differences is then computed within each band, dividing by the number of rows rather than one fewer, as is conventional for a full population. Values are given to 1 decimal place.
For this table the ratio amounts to 3.5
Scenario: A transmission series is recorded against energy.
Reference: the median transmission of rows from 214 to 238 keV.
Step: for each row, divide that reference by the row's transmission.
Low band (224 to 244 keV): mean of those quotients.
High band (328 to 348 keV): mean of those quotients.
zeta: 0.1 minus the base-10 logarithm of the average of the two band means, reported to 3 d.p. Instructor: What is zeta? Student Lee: 0.085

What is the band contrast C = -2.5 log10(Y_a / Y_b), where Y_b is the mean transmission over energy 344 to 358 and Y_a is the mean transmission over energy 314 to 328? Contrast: -0.03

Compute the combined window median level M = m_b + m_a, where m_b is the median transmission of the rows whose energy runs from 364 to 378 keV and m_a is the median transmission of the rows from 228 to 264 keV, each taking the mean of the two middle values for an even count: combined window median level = 14.4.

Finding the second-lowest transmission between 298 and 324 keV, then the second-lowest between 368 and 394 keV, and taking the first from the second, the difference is -3.0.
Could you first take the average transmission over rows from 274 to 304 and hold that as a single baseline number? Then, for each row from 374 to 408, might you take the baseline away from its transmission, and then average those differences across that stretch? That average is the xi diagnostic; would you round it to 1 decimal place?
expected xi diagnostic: -1.4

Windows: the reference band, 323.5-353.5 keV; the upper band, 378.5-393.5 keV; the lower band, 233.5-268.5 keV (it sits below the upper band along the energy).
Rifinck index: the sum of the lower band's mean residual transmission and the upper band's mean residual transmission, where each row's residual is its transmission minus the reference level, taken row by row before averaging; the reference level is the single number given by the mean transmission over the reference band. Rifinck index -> -2.54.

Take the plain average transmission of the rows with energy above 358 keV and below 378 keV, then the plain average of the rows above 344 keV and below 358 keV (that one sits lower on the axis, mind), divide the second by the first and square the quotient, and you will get 1.02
